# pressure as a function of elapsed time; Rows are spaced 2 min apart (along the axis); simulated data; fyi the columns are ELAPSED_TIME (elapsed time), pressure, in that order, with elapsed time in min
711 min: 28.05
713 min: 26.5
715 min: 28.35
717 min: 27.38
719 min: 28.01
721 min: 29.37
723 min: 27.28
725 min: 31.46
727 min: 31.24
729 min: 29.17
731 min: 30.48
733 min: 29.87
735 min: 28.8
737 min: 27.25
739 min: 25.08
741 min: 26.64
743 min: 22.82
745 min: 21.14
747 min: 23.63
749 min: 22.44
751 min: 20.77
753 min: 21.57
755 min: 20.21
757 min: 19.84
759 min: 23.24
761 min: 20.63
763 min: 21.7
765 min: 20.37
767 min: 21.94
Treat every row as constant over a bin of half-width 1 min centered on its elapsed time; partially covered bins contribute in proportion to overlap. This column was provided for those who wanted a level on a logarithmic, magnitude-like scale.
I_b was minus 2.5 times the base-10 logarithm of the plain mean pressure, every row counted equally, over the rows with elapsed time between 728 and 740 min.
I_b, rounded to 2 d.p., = -3.63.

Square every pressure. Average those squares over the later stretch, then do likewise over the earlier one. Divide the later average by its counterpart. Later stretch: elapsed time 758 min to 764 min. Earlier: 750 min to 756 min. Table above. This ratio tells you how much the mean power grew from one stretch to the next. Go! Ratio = 1.10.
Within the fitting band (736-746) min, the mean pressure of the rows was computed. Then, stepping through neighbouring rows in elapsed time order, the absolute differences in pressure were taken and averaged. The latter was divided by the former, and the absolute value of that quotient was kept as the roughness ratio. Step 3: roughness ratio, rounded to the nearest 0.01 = 0.09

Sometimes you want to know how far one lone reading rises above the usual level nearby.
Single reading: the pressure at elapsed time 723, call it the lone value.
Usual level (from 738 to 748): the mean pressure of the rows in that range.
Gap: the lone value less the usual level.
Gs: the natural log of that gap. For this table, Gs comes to 1.2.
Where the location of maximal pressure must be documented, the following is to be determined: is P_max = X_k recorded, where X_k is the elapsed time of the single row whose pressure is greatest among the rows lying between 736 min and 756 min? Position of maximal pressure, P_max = 737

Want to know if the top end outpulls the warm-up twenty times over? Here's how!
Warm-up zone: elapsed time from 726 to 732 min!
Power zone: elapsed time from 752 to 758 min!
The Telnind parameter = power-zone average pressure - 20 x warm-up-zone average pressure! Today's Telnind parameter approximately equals -585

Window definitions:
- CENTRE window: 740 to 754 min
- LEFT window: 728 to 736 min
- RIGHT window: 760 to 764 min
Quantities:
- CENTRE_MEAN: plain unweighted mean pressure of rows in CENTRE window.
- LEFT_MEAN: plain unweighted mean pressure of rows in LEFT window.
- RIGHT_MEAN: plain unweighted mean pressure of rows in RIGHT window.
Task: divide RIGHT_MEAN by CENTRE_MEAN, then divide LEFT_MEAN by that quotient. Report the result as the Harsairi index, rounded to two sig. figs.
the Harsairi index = 32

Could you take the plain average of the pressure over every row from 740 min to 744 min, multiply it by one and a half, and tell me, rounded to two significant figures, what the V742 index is 37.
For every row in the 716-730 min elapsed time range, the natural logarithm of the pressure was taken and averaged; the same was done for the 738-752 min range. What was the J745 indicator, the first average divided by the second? 1.07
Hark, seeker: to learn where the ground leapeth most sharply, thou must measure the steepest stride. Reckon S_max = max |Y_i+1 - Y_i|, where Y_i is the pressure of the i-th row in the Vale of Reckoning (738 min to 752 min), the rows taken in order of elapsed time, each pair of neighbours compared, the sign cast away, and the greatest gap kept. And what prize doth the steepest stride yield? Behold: 3.8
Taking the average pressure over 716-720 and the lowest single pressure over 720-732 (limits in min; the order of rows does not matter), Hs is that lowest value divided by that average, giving 0.99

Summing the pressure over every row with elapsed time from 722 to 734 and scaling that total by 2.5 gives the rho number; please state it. 449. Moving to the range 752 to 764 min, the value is 318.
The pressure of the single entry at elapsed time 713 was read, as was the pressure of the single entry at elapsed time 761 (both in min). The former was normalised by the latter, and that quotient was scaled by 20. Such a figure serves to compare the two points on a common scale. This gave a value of 25.7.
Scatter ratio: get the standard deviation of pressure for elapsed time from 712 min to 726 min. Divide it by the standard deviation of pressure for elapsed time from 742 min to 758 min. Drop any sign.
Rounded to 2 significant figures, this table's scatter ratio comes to 1.2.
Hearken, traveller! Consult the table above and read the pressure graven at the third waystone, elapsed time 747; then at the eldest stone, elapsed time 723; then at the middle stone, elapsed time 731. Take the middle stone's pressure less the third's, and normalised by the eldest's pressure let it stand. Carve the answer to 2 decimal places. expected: 0.25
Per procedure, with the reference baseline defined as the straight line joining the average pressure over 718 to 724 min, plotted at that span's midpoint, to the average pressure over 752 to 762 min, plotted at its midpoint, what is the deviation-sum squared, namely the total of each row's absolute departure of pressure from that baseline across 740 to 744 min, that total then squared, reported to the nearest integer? 12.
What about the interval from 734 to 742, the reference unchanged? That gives 70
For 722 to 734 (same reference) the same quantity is 383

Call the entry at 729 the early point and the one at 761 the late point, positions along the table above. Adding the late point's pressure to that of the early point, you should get 49.8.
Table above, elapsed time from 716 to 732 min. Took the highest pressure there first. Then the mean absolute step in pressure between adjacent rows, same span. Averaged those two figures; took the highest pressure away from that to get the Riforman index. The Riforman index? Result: -14.9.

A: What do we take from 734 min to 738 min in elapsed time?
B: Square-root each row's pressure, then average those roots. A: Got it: 5.3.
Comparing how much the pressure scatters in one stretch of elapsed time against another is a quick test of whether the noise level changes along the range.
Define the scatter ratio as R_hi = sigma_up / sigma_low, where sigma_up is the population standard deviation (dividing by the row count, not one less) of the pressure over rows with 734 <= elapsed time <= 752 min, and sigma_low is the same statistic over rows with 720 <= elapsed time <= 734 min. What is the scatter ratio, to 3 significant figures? 2.01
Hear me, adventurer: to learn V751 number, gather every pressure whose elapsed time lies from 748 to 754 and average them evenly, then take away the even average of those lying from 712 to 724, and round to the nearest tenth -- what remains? -6.2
